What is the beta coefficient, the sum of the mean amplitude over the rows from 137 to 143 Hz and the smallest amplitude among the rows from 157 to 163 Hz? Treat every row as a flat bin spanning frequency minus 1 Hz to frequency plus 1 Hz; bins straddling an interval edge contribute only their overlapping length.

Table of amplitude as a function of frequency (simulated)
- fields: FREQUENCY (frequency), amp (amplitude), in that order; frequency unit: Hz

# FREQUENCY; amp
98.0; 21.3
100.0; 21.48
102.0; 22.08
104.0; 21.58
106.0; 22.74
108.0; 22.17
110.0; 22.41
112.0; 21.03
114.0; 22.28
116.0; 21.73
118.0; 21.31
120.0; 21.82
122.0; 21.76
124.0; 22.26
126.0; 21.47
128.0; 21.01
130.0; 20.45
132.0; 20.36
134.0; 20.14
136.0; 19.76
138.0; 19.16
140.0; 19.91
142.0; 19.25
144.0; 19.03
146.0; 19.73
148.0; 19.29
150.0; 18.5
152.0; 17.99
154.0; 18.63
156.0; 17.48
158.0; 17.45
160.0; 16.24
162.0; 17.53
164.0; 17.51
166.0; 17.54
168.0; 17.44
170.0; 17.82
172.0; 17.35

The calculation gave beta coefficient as 35.7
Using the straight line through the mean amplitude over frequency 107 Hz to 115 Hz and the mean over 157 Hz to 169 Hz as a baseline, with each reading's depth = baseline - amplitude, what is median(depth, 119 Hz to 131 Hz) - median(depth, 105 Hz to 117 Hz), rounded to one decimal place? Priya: -0.5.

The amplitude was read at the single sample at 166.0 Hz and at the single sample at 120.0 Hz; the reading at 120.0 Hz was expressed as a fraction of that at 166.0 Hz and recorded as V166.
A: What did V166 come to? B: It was 1.24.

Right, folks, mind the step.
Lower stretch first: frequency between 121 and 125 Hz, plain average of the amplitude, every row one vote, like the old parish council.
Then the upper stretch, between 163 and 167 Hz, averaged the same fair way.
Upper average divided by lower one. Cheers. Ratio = 0.80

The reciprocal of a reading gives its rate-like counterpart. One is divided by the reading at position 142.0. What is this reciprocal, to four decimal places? 0.0519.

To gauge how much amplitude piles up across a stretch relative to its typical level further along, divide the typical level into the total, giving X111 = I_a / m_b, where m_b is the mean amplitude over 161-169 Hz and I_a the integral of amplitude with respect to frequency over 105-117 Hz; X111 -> 15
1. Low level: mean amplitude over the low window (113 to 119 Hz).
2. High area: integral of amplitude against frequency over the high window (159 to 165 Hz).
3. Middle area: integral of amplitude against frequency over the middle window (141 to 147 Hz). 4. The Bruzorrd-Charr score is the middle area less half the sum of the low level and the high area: 54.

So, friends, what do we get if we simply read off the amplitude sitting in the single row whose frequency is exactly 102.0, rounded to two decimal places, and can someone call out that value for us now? 22.08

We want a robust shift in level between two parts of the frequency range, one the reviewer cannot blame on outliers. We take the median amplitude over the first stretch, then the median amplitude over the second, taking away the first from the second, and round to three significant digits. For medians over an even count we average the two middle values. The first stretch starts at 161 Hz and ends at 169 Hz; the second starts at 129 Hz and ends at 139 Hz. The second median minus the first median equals 2.62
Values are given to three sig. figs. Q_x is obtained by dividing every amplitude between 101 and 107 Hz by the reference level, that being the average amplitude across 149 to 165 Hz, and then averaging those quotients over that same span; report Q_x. 1.25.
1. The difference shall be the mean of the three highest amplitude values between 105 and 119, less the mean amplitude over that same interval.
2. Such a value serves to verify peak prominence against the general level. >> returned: 0.52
